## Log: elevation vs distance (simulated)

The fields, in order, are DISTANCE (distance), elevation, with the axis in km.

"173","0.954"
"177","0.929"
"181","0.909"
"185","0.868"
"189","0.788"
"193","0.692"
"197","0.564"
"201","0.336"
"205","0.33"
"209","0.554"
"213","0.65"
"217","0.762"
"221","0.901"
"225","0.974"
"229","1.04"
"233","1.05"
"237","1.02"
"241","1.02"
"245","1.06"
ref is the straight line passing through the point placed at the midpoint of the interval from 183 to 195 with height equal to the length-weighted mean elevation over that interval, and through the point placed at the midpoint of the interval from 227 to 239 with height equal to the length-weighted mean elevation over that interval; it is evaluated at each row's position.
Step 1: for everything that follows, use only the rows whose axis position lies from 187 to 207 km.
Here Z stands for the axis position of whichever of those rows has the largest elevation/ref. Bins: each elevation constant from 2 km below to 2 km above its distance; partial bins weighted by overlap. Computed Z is 189 km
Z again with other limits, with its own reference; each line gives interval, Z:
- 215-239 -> 229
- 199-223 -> 221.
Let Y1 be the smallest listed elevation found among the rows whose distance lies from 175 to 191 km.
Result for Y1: 0.788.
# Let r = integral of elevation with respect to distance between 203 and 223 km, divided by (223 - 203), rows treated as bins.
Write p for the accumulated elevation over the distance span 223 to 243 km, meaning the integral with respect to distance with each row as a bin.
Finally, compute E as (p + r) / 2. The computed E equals 10.5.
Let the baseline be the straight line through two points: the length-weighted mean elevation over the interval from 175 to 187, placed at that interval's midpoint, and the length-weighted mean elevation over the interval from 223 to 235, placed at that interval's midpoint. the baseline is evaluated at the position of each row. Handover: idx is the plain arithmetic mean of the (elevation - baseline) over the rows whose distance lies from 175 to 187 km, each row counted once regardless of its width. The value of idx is 0.0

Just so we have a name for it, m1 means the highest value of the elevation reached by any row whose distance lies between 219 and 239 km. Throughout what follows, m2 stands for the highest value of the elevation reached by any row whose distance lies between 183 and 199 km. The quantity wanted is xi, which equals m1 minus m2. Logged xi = 0.2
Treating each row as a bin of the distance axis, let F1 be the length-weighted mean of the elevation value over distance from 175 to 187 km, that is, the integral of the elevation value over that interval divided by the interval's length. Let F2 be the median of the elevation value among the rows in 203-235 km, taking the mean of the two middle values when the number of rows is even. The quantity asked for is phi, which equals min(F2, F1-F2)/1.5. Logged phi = 0.05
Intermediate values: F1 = 0.90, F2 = 0.83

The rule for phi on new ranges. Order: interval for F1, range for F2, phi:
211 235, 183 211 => 0.22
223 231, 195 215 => 0.30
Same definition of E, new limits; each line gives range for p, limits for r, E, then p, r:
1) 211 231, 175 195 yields 9.1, 17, 0.84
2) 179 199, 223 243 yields 8.2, 15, 1.02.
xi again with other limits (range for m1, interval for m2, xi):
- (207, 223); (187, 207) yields 0.1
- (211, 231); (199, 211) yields 0.5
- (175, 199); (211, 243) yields -0.1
